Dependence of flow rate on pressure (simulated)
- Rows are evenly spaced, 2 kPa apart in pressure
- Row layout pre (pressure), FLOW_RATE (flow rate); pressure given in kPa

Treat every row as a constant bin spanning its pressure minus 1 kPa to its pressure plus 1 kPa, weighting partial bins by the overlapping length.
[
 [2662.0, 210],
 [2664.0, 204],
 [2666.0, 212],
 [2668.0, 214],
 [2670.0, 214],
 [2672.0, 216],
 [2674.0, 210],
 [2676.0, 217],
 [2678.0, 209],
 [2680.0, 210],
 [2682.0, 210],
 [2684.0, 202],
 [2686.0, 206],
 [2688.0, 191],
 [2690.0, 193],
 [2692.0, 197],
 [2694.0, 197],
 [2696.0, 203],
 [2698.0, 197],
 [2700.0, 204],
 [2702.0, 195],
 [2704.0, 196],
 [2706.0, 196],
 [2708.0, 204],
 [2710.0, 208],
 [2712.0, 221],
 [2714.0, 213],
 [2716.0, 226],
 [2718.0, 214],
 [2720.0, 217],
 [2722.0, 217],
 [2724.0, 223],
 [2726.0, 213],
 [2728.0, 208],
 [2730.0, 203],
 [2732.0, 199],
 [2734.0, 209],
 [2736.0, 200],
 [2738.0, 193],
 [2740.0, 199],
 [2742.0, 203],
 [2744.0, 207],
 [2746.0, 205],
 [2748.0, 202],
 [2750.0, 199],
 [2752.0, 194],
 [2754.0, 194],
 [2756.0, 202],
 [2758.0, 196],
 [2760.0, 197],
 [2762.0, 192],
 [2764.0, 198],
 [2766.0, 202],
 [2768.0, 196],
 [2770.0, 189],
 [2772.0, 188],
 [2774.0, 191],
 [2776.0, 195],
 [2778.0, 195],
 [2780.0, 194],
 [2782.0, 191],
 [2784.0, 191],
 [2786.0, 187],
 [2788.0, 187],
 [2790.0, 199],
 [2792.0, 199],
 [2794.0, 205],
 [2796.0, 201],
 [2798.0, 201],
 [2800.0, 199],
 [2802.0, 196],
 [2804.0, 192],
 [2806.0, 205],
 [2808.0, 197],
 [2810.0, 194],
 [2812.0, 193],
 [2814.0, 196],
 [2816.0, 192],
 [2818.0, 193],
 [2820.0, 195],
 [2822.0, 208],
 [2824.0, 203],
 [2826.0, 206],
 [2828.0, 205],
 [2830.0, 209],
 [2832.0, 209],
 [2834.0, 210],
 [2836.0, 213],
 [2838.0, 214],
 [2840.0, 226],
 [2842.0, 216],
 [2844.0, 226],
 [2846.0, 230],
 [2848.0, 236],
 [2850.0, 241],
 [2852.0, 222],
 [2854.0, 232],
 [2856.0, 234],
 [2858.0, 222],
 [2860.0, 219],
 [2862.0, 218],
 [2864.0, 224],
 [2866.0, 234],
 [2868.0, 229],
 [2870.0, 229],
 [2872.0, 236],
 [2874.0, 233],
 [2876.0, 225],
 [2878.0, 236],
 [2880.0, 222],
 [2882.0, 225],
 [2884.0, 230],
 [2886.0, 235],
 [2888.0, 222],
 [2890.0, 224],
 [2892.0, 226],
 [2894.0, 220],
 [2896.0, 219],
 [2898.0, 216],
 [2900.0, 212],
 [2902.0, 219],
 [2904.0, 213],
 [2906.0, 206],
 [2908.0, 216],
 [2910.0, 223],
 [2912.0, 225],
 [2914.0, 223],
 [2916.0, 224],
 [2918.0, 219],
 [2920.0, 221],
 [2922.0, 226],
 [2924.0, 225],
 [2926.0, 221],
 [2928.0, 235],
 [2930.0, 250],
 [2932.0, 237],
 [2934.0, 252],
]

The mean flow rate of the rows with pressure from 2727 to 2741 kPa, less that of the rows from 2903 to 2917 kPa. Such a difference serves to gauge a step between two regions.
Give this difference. -17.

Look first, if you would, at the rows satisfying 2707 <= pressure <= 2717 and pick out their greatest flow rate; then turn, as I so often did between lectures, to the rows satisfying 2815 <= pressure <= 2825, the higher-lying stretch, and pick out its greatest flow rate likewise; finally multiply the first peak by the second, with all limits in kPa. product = 47008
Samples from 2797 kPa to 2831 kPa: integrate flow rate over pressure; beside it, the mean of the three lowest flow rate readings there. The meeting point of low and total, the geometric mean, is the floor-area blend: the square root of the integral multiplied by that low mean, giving 1141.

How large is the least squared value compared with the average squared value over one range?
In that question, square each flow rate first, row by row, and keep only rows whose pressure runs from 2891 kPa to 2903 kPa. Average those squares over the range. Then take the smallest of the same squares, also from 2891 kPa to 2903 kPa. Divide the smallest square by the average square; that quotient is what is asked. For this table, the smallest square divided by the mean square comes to 0.940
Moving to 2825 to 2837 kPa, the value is 0.965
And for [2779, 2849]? 0.843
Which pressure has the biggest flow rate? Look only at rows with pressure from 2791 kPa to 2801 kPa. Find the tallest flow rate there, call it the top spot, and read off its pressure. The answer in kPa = 2794.0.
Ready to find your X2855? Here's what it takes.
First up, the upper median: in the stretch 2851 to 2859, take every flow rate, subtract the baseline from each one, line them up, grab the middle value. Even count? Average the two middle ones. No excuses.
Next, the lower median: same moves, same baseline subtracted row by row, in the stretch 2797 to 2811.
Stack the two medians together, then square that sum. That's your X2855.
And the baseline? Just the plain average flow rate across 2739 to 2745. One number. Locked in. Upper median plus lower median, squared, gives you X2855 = 324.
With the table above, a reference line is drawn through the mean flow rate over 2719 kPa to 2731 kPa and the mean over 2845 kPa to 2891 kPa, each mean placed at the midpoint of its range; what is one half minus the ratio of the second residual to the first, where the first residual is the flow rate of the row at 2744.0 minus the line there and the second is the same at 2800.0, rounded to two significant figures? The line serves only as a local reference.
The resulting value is -2.1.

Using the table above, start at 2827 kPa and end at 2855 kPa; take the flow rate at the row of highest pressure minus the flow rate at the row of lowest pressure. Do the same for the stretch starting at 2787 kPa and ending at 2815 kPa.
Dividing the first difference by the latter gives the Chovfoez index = 3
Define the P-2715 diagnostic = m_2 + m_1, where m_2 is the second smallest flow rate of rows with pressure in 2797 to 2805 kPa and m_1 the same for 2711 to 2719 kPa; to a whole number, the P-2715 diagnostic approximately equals 410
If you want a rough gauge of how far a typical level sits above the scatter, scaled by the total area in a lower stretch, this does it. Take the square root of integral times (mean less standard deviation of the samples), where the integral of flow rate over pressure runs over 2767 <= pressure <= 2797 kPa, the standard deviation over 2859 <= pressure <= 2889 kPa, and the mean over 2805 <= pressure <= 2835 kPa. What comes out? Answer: 1065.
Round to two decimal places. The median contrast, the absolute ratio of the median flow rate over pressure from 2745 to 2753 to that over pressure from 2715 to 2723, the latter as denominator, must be 0.92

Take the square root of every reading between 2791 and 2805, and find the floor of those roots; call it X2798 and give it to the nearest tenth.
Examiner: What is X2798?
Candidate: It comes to 13.9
